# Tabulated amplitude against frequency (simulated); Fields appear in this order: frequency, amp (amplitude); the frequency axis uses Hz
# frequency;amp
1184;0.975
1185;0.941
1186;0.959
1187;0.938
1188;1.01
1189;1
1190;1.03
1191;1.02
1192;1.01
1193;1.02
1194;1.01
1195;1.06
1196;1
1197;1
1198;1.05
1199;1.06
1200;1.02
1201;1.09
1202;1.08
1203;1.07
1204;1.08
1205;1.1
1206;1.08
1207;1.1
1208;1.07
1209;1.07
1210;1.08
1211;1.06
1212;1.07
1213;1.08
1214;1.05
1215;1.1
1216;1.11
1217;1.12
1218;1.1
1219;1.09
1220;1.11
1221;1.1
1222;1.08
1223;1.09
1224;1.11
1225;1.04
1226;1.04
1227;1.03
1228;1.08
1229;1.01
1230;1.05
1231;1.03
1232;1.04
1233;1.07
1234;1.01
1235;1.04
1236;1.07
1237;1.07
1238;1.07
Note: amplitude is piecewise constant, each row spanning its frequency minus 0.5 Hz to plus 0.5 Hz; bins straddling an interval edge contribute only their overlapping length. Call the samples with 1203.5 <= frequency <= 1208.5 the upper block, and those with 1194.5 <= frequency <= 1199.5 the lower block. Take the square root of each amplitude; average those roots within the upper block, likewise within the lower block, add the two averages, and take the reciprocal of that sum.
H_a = 0.486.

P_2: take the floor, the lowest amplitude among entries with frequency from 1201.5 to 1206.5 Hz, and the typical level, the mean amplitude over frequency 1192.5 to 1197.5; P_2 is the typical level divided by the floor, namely 0.95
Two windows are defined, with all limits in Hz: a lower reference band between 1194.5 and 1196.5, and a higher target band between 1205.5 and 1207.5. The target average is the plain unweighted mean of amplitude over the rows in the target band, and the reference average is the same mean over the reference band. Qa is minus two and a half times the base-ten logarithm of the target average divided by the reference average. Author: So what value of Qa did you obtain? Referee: -0.061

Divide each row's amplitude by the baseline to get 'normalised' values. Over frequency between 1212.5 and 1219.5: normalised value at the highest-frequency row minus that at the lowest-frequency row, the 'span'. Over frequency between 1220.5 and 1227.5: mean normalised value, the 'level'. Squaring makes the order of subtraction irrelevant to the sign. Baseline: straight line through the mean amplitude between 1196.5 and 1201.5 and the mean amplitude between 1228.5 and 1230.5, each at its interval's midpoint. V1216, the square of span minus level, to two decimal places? 1.05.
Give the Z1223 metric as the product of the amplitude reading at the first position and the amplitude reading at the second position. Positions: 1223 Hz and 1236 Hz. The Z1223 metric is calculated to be 1.17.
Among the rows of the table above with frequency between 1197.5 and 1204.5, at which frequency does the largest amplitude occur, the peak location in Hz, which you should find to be 1201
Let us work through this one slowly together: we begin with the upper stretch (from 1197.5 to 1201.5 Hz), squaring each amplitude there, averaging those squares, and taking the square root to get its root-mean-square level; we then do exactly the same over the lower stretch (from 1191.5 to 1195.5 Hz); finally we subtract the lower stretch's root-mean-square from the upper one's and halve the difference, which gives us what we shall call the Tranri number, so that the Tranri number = 0.015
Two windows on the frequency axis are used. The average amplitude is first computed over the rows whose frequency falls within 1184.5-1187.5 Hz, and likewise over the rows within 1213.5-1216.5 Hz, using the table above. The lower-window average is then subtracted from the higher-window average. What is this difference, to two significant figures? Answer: 0.14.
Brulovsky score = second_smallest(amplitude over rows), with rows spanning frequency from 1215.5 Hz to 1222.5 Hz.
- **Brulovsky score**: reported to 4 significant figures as 1.090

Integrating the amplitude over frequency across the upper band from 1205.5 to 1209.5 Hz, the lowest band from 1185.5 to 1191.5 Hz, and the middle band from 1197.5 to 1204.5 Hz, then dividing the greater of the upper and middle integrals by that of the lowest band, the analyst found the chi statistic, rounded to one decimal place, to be 1.3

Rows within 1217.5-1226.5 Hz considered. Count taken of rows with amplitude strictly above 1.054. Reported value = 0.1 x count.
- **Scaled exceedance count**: 0.70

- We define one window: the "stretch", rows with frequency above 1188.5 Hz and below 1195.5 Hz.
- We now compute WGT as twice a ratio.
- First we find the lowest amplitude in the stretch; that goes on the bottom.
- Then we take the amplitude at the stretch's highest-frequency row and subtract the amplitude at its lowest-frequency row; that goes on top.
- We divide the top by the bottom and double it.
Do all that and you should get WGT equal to 0.12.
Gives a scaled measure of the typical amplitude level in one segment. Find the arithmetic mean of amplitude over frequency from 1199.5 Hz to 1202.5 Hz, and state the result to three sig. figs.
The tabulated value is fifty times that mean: 53.2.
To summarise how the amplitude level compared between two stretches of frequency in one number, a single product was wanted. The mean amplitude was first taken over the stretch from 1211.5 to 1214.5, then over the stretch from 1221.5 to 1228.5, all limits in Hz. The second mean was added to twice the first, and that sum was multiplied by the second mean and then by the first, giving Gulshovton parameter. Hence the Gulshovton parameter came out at 3.64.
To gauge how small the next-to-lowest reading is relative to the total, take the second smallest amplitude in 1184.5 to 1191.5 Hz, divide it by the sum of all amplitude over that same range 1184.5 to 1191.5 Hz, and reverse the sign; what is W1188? -0.136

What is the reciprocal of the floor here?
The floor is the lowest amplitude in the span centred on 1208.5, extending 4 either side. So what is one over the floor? 0.94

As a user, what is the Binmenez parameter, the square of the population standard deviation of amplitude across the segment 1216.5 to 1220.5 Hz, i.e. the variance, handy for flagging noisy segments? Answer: 0.0001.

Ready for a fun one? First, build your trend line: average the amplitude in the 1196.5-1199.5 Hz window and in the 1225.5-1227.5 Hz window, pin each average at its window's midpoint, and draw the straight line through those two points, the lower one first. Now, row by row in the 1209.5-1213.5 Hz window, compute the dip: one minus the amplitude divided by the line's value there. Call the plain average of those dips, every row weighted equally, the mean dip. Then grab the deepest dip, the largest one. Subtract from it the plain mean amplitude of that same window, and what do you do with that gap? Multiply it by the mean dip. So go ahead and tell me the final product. 0.039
